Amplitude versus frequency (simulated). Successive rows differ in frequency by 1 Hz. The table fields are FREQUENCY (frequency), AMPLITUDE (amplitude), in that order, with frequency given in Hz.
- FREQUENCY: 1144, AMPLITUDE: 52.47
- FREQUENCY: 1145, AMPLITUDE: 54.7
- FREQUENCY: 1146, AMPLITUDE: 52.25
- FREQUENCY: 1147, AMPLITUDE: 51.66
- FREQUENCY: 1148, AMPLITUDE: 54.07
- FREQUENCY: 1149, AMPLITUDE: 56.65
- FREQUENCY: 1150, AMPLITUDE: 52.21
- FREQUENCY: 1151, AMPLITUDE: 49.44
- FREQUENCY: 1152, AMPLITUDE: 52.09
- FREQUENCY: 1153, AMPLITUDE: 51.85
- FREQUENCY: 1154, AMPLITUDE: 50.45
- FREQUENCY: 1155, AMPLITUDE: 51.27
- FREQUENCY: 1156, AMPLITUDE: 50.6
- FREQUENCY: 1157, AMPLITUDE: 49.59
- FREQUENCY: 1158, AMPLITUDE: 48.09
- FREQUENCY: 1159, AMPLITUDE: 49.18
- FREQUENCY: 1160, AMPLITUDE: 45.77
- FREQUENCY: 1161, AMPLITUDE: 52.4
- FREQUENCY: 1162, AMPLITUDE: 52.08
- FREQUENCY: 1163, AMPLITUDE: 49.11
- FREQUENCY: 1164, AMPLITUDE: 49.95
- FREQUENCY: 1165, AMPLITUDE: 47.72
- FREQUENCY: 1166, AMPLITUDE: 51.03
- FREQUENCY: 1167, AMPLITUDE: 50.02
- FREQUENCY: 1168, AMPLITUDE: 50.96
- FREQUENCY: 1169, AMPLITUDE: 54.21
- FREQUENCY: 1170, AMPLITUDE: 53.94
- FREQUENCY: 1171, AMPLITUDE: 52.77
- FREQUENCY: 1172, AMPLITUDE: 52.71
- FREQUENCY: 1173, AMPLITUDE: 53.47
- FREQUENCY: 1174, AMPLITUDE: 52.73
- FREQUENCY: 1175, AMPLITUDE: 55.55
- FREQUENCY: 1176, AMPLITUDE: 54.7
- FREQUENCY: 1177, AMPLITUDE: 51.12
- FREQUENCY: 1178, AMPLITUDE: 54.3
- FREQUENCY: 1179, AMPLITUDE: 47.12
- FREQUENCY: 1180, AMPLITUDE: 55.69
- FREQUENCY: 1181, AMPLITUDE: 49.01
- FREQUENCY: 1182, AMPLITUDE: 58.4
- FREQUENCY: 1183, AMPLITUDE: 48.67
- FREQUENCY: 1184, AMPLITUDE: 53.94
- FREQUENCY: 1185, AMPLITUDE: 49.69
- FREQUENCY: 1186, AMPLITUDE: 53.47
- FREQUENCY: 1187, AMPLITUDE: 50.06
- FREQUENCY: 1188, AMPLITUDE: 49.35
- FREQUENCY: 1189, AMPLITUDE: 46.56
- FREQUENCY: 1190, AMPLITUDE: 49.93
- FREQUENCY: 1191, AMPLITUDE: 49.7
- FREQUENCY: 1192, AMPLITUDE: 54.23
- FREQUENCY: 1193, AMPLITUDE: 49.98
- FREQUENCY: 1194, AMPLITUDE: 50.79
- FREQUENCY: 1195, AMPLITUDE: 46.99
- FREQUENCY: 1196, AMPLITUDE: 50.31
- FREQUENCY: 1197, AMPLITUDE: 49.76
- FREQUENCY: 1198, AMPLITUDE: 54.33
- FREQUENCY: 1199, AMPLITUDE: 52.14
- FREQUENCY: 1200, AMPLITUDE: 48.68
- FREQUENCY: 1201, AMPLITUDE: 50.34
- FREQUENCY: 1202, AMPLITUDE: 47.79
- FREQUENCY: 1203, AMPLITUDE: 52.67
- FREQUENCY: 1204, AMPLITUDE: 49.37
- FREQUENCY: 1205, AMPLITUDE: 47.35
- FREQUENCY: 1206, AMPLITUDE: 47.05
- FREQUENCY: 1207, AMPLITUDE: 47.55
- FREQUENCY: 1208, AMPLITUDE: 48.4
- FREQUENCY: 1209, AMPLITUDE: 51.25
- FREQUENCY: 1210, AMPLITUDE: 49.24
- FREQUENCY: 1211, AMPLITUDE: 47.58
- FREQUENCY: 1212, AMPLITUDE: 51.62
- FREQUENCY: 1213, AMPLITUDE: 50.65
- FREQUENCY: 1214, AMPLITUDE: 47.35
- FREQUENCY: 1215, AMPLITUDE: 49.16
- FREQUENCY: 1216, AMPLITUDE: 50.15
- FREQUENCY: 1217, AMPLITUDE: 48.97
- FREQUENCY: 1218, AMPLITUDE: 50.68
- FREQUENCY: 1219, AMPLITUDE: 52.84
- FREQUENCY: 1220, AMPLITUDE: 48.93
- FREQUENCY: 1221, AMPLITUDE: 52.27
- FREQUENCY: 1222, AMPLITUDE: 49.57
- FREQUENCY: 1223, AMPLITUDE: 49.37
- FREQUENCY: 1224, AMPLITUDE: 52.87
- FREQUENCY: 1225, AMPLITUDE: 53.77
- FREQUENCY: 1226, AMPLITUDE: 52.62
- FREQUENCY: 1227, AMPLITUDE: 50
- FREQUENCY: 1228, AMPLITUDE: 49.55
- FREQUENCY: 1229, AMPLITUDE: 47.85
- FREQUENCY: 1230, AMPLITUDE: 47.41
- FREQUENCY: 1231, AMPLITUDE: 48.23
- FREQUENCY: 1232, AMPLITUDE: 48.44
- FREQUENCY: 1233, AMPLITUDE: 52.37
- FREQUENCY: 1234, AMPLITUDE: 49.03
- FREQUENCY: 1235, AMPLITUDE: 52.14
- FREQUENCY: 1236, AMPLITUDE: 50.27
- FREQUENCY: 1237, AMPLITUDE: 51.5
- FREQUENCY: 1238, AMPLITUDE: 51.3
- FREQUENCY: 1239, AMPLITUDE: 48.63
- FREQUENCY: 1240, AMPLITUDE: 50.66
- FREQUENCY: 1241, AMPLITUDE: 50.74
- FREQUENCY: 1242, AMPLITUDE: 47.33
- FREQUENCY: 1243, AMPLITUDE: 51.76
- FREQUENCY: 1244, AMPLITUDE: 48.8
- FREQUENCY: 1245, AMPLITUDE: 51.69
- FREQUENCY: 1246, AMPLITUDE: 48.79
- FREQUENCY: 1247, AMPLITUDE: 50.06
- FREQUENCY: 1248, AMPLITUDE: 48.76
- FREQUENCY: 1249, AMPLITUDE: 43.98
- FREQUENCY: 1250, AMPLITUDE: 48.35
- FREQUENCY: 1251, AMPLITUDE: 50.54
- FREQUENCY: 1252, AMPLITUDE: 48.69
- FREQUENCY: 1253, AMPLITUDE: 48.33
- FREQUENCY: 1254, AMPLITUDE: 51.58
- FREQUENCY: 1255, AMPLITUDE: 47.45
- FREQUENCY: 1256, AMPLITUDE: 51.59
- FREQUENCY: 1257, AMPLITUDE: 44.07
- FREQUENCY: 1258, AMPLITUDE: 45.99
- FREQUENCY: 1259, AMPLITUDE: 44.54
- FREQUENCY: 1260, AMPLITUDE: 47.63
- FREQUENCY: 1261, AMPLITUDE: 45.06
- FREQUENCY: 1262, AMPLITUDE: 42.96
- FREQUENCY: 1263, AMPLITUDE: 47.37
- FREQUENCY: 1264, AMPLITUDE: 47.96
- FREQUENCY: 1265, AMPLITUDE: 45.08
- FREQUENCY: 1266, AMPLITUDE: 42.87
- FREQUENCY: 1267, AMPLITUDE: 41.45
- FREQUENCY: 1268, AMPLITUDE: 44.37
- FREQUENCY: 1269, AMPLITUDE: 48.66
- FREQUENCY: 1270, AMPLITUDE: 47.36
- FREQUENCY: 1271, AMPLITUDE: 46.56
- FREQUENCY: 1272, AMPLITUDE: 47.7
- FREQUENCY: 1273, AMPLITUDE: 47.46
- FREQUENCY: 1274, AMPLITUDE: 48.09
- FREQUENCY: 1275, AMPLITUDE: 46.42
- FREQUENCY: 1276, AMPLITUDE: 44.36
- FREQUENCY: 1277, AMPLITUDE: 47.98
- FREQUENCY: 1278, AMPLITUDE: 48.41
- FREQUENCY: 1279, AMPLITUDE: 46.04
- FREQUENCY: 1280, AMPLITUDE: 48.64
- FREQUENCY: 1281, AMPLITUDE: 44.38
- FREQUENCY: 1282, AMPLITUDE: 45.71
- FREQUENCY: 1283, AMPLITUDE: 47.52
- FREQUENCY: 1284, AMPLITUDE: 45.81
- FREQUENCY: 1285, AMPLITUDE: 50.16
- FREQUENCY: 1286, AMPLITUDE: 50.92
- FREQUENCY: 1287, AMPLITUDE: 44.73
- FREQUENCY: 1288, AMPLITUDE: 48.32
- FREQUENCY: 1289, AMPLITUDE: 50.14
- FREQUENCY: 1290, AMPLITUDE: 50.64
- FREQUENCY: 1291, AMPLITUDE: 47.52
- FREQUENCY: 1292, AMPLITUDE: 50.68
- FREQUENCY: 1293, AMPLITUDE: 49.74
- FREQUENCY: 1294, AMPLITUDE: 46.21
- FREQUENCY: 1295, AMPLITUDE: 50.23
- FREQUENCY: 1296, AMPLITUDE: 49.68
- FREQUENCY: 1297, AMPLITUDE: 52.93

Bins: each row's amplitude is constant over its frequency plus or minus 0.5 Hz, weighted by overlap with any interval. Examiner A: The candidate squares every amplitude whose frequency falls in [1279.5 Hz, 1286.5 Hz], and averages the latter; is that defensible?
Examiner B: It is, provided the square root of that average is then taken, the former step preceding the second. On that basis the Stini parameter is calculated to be 48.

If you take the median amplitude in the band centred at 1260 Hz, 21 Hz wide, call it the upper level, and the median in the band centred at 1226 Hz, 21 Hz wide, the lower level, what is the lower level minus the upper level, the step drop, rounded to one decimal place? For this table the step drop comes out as 2.6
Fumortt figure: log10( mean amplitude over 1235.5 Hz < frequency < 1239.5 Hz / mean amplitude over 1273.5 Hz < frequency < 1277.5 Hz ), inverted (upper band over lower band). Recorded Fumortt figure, -0.033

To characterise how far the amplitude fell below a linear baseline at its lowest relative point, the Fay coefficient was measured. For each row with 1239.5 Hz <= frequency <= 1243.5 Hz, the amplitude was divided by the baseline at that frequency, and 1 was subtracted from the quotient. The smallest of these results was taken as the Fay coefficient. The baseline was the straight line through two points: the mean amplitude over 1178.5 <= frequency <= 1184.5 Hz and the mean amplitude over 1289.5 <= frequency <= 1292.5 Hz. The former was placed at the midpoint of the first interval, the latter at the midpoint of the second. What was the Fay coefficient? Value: -0.067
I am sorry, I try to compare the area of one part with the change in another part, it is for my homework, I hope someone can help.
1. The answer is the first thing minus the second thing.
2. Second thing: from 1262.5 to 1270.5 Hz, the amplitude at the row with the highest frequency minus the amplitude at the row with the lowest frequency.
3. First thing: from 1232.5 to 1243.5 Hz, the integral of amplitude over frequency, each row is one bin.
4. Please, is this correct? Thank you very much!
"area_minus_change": 556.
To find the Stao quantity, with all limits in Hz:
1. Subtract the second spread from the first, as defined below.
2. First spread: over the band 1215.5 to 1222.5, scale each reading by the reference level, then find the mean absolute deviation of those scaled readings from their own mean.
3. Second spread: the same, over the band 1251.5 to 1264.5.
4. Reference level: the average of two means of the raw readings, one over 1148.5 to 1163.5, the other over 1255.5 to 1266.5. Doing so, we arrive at -0.017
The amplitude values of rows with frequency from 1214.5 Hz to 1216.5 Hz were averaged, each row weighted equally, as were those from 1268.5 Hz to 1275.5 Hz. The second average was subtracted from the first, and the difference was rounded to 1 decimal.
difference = 2.2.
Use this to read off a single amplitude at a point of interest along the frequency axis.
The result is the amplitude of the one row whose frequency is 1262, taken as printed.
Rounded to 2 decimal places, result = 42.96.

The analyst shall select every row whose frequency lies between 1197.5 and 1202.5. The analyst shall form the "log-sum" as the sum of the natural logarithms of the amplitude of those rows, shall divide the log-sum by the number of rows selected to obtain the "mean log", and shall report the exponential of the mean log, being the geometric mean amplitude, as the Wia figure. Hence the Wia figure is 50.6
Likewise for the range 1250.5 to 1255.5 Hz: 49.3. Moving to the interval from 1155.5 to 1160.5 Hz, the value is 48.6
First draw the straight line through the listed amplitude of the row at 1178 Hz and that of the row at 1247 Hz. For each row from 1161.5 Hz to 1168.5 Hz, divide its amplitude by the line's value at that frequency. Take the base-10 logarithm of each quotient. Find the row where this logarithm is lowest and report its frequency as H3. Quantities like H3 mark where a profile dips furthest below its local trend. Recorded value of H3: 1165 Hz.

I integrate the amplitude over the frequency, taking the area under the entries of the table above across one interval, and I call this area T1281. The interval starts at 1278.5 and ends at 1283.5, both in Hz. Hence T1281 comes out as 232.3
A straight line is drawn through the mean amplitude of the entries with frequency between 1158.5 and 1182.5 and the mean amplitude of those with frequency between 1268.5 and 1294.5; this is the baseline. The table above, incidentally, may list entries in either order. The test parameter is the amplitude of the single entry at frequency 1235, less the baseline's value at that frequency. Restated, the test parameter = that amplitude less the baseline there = 3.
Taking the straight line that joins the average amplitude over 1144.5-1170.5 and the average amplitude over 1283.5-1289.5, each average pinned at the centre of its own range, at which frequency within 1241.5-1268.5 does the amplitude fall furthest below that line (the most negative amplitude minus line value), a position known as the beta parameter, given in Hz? 1267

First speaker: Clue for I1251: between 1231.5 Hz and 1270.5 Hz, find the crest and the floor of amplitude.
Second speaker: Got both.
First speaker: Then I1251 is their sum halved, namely 46.9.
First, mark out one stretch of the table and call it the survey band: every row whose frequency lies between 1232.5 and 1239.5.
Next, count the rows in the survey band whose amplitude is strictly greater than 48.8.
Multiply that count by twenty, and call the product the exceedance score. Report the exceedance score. 120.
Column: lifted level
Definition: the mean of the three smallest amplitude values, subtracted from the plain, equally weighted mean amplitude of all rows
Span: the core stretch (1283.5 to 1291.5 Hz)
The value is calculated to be 2.5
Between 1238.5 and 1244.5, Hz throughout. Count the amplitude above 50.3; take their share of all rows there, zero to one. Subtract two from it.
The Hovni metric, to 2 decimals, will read -1.50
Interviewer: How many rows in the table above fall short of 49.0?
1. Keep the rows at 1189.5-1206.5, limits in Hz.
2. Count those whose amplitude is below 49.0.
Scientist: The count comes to 5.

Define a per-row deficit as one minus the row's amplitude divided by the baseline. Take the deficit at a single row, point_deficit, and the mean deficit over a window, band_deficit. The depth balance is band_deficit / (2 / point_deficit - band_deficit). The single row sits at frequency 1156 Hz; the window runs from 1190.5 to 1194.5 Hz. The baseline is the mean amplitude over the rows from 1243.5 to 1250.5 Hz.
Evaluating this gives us 0.0011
